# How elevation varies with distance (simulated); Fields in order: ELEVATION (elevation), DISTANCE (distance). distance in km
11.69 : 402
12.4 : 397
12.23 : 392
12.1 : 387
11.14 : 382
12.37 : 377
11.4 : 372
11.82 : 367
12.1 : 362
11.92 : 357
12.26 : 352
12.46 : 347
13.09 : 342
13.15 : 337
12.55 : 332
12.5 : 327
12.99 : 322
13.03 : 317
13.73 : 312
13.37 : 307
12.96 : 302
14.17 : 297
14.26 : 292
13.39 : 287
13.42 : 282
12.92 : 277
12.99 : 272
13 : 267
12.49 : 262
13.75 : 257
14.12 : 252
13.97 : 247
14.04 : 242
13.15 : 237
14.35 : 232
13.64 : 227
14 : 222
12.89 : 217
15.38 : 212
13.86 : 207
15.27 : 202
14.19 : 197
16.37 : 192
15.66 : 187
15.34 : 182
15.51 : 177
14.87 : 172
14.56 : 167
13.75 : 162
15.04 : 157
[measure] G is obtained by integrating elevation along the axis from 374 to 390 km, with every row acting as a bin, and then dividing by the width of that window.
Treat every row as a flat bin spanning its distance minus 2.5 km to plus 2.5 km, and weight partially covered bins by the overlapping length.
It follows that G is 11.9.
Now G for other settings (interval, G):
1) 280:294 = 13.7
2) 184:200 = 15.4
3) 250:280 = 13.2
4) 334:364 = 12.5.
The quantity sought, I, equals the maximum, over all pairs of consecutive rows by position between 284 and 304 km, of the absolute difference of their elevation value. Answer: 1.21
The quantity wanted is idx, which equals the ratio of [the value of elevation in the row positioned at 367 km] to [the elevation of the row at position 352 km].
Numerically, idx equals 0.96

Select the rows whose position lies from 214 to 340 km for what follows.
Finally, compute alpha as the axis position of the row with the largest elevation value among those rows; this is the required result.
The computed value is 232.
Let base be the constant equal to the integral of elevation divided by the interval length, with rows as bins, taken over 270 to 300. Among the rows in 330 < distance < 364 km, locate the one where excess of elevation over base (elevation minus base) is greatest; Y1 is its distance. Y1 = 337 km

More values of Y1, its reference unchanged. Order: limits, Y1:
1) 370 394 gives 377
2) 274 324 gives 292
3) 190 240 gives 192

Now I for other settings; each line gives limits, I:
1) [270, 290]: 0.50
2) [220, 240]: 1.20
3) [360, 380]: 0.97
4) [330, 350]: 0.63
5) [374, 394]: 1.23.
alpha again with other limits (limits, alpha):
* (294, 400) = 297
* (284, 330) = 292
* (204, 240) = 212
